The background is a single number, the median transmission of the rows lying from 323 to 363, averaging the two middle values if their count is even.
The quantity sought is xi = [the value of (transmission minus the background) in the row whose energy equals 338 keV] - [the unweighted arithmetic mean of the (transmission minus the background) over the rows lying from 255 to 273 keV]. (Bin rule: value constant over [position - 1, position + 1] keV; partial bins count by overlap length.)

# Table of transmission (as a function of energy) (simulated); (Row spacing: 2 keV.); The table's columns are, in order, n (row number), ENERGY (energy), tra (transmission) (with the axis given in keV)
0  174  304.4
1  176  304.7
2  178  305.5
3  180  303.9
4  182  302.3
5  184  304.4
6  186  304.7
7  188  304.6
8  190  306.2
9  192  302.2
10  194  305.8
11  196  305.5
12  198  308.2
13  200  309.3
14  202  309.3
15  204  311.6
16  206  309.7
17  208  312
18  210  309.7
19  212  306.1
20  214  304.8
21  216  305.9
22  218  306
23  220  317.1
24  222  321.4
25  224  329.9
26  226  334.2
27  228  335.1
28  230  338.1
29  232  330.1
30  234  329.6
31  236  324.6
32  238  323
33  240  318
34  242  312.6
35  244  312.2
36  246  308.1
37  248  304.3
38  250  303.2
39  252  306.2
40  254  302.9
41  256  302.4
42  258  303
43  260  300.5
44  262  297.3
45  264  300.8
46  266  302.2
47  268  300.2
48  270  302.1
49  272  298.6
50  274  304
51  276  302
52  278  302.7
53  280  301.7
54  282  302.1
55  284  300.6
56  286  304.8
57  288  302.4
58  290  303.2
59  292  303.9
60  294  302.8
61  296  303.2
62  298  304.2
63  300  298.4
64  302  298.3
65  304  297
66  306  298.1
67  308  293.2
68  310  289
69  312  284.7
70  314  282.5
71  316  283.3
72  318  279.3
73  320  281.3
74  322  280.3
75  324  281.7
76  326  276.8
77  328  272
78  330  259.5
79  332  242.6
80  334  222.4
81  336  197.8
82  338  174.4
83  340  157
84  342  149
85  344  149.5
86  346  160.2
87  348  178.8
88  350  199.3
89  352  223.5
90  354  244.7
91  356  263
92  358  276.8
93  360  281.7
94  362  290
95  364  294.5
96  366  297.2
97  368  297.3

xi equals -126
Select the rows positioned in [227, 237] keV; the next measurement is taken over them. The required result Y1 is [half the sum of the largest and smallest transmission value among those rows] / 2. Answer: 166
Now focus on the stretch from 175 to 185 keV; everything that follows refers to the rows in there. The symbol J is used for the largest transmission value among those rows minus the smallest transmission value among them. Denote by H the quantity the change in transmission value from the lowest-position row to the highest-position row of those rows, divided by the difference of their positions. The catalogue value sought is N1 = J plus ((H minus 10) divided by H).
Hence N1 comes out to 271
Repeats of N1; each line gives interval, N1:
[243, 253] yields 23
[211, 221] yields 6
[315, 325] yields 55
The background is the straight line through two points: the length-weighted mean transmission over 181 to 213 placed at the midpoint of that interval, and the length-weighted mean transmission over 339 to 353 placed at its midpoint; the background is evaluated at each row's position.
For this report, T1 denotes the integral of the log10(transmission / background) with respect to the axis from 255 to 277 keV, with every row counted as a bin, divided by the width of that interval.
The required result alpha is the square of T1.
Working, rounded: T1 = 0.09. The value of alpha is 0.008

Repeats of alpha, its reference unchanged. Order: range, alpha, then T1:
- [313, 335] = 0.020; 0.14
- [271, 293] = 0.014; 0.12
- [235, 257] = 0.005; 0.07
